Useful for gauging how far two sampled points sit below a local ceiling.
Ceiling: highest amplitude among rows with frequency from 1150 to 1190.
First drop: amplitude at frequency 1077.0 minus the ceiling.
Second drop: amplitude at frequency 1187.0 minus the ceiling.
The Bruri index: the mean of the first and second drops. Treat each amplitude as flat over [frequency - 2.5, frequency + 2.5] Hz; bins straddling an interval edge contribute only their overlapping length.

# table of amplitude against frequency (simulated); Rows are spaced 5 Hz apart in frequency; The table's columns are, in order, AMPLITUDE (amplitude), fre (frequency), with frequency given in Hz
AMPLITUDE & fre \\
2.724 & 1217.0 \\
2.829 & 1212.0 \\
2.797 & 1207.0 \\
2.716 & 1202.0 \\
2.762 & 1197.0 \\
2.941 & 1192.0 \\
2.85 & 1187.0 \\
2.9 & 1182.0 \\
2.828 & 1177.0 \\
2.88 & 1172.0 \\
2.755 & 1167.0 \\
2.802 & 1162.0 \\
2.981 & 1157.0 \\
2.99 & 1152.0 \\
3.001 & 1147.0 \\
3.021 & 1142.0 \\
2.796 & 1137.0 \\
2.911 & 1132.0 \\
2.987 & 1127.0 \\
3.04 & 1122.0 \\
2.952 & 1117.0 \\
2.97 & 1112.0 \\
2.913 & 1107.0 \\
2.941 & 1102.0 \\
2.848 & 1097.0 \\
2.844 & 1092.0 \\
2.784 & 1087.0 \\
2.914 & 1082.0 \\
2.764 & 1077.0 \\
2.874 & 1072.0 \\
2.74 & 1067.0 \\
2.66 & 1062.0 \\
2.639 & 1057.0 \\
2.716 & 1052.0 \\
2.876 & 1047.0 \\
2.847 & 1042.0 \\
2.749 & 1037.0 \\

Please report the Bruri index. -0.183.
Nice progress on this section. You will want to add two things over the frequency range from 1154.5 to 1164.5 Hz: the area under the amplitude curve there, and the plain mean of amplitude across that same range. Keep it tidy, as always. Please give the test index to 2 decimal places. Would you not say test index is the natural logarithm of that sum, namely 3.46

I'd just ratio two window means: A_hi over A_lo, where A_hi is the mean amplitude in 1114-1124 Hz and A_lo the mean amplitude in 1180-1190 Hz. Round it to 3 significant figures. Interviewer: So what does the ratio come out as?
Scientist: 1.04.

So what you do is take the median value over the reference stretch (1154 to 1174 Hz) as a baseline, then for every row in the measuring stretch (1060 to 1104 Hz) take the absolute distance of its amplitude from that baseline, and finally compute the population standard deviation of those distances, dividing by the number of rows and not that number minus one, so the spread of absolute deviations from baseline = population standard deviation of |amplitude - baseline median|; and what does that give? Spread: 0.052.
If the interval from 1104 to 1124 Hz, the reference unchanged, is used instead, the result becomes 0.046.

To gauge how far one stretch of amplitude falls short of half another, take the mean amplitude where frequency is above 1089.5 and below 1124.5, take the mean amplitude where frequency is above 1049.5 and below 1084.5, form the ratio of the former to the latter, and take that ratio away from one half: -0.56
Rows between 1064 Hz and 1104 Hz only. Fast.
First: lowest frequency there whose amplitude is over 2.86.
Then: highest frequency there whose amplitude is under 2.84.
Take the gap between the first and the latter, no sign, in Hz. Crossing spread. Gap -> 15 Hz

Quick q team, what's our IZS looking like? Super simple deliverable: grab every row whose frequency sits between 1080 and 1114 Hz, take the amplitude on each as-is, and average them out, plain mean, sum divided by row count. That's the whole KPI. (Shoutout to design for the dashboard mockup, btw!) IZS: 2.89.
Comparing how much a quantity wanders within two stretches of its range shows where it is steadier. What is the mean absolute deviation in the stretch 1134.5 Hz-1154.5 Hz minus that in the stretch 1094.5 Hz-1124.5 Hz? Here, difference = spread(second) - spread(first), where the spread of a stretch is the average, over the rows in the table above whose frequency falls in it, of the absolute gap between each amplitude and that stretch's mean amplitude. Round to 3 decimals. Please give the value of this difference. 0.035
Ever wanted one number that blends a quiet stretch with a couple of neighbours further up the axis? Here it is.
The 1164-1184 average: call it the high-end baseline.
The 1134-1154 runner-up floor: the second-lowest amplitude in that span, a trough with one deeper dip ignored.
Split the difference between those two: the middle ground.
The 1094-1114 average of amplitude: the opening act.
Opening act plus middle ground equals 5.83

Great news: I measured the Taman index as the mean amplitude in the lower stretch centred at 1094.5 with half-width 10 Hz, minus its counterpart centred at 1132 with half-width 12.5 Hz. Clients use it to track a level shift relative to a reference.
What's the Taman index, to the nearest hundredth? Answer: -0.10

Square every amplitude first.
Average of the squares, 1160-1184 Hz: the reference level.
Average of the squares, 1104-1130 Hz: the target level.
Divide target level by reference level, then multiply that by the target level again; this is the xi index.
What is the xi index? 9.7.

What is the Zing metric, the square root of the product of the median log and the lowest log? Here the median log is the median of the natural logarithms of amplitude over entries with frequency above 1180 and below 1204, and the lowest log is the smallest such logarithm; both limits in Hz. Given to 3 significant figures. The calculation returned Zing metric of 1.02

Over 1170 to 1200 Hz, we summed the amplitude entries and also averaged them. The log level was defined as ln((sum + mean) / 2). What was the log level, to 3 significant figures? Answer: 2.30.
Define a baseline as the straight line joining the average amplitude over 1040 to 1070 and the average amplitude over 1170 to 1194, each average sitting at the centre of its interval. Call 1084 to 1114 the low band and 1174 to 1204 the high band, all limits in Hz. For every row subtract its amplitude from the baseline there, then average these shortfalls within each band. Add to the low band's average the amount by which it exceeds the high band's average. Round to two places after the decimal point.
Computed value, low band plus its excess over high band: -0.23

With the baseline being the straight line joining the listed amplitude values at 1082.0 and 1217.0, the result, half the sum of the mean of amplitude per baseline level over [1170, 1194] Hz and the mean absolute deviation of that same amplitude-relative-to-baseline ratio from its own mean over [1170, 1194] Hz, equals 0.526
